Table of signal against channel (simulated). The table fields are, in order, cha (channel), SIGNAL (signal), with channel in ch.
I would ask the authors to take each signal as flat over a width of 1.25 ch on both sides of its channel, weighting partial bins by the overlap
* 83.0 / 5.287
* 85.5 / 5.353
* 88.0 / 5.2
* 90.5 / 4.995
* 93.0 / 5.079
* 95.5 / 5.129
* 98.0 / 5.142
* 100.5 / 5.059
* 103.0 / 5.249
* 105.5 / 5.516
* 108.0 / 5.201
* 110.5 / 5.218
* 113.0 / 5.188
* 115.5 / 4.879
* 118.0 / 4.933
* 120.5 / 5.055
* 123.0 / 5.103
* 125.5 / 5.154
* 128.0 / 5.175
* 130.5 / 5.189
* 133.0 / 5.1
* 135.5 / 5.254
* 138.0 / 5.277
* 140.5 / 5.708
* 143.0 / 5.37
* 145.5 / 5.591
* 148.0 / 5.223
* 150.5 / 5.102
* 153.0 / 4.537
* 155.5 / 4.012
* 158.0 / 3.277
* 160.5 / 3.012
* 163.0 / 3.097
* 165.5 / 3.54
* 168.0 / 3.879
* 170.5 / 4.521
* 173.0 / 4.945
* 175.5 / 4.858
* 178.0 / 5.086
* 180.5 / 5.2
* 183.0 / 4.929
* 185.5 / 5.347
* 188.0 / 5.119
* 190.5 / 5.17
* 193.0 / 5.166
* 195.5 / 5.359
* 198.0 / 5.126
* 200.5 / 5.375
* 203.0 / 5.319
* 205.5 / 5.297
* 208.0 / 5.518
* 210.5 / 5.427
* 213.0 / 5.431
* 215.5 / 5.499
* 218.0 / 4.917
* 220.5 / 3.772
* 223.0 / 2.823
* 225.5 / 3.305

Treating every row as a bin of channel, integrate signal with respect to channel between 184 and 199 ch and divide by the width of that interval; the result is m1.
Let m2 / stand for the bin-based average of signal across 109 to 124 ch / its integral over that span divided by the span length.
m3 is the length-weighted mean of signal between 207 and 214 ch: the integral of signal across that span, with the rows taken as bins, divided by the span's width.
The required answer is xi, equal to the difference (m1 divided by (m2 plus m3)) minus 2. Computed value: -1.50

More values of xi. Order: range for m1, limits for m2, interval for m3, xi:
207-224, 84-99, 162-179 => -1.49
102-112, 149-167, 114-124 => -1.40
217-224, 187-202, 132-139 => -1.63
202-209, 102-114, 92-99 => -1.48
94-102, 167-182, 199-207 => -1.49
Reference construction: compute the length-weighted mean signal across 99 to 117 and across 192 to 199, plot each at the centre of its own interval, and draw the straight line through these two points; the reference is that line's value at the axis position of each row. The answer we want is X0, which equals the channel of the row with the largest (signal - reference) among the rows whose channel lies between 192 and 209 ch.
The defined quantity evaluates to 208.0 ch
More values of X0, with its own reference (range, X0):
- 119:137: 135.5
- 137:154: 140.5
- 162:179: 178.0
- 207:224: 208.0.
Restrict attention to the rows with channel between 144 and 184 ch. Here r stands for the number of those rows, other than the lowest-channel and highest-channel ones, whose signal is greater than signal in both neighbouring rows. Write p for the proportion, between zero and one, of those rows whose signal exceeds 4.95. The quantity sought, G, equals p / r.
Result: 0.16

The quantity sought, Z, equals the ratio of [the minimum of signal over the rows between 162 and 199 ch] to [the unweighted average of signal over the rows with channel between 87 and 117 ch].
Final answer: 0.60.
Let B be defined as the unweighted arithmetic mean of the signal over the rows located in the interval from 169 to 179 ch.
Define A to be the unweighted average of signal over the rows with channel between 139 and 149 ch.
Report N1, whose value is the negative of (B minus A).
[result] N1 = 0.6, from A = 5.47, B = 4.85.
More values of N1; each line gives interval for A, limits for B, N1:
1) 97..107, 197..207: 0.0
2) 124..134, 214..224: 0.9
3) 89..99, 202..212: -0.3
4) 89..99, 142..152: -0.2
